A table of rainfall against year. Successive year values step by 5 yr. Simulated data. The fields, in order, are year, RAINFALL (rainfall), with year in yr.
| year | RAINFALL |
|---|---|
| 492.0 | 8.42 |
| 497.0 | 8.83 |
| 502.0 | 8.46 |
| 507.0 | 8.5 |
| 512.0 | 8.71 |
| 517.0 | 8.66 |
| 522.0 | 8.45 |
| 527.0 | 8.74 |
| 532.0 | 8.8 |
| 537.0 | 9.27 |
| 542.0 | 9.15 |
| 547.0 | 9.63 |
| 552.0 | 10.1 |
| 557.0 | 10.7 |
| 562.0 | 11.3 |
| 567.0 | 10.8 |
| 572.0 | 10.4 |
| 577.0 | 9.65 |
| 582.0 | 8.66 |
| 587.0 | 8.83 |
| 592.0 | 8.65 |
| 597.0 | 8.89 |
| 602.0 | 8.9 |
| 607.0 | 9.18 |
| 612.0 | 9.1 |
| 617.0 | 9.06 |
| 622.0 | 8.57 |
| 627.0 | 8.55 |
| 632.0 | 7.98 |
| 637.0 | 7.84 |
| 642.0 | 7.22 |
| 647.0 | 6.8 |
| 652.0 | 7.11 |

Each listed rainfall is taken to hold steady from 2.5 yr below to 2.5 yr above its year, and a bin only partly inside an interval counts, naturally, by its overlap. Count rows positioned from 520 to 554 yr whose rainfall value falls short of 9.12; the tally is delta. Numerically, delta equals 3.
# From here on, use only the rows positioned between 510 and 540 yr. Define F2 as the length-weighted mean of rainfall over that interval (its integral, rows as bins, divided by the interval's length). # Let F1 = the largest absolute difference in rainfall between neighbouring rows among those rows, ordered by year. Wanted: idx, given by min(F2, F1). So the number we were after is 0.5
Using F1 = 0.47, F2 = 8.8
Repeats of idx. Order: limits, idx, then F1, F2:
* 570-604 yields 1.0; 0.99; 9.1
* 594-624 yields 0.5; 0.49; 9.0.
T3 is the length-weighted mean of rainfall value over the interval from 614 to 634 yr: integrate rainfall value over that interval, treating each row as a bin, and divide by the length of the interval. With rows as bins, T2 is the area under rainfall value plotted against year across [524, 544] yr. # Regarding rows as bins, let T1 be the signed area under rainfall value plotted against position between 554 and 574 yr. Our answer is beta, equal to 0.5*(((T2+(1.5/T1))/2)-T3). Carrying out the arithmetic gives 40.6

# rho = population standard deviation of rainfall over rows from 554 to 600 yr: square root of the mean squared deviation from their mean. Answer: 1.0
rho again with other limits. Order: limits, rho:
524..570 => 0.9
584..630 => 0.2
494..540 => 0.2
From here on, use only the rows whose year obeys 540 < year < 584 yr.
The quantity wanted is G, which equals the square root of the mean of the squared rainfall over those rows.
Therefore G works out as 10.1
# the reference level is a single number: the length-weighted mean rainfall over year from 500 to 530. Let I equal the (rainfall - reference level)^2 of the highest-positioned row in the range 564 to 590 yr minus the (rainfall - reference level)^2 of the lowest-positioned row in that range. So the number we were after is -4.8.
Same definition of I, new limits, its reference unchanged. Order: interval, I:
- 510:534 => 0.0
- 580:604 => 0.1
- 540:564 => 7.0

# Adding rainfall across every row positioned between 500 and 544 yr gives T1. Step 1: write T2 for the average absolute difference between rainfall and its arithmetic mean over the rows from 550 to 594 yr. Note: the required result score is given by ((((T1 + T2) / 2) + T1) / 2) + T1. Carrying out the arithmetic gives 138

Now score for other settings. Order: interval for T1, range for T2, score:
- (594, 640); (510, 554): 137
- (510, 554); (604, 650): 143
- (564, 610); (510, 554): 147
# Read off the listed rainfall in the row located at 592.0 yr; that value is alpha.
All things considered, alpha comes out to 8.65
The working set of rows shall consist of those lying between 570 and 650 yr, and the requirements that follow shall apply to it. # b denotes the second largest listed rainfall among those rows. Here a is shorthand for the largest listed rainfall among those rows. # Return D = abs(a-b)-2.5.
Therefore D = -1.75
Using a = 10.4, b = 9.65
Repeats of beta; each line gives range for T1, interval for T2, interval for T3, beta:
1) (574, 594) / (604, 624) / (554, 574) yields 39.5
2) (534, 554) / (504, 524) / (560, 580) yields 37.7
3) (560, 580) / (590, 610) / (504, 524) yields 40.3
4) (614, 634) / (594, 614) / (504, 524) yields 40.7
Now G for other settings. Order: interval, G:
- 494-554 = 9.0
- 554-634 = 9.4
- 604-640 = 8.6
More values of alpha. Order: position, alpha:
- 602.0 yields 8.9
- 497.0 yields 8.83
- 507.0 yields 8.5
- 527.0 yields 8.74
